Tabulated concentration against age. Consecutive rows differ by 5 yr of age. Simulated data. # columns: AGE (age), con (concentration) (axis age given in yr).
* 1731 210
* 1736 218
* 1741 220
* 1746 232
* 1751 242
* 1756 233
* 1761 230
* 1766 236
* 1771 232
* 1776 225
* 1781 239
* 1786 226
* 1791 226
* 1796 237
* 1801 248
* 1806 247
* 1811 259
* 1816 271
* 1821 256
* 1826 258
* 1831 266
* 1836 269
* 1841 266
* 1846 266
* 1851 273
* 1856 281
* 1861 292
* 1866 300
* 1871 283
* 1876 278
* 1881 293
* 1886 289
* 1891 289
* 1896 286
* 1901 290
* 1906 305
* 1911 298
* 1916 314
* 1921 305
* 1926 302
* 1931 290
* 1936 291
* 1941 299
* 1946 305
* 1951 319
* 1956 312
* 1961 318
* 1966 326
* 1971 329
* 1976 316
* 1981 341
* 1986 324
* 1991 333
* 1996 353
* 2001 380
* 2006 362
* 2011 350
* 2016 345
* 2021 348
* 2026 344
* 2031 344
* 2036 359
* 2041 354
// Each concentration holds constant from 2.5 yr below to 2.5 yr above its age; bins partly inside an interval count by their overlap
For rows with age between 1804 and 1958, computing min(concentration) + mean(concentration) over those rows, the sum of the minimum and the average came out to 533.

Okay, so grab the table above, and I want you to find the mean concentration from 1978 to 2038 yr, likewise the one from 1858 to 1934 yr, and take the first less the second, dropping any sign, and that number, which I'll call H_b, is 54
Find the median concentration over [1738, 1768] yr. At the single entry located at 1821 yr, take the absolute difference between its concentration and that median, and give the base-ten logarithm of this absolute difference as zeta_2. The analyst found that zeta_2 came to 1.37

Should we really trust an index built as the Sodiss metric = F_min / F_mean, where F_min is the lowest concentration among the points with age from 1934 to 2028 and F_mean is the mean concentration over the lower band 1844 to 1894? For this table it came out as 1.02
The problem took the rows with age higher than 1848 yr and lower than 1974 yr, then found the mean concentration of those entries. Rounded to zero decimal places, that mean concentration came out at 299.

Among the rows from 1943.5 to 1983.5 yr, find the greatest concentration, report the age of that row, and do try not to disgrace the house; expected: 1981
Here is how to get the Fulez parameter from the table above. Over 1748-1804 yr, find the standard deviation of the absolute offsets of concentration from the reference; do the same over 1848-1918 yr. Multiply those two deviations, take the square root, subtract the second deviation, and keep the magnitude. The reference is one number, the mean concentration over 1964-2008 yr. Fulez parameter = 2.0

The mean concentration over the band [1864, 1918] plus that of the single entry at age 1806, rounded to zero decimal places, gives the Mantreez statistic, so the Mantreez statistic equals 540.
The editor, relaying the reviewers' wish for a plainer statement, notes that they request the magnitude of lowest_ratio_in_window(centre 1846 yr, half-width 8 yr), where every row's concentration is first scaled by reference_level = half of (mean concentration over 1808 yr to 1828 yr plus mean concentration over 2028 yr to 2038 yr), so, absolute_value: 0.87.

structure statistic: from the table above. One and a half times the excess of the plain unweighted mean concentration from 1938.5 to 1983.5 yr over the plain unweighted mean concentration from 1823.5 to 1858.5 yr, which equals 75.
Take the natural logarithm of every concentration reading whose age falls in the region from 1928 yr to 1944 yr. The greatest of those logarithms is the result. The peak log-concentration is 5.70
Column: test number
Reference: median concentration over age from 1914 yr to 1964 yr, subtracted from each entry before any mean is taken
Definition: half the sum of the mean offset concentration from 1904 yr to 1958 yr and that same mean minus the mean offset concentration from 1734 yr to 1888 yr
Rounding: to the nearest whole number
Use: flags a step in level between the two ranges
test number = 24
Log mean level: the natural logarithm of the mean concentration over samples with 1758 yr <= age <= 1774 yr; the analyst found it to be 5.45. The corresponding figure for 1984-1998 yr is 5.82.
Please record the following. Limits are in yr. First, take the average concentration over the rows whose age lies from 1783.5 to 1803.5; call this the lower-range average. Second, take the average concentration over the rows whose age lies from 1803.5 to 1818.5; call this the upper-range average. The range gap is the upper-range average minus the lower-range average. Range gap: 25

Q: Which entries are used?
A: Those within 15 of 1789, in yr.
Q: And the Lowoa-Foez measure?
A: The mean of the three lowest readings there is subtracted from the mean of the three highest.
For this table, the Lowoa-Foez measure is 15.7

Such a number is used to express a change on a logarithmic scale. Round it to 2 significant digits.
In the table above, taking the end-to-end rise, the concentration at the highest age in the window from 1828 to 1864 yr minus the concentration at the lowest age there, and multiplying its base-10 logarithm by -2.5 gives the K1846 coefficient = -3.5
